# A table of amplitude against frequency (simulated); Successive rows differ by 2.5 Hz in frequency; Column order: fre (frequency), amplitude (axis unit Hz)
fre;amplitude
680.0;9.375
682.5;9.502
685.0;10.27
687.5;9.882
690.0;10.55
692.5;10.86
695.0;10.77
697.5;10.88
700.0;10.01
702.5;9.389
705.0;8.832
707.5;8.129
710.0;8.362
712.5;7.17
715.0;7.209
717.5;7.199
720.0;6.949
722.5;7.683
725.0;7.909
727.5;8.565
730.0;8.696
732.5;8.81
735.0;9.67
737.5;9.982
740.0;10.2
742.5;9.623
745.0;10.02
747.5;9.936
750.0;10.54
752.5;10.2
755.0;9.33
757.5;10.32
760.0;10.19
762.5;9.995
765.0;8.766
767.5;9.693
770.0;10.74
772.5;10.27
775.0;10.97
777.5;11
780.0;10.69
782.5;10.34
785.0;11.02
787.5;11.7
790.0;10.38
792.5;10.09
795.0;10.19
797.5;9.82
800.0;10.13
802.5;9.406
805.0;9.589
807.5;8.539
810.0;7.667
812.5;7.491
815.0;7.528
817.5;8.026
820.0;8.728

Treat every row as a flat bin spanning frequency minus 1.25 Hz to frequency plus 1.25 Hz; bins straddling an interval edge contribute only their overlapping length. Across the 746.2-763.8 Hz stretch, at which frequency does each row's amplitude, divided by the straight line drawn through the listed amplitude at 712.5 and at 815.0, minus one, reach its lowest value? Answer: 755.0 Hz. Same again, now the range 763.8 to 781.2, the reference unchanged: 765.0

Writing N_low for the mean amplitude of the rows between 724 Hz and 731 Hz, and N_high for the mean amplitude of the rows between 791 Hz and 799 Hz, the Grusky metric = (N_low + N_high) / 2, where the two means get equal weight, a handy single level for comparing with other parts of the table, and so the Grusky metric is 9.2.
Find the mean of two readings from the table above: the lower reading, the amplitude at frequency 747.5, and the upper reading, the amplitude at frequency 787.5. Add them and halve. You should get 10.8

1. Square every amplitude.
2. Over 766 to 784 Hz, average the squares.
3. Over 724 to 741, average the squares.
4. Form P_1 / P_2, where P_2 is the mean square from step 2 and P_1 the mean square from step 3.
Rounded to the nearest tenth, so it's 0.8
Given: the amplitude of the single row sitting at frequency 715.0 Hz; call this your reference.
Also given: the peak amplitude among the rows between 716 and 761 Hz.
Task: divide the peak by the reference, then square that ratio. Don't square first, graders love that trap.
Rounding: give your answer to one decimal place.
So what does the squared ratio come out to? 2.1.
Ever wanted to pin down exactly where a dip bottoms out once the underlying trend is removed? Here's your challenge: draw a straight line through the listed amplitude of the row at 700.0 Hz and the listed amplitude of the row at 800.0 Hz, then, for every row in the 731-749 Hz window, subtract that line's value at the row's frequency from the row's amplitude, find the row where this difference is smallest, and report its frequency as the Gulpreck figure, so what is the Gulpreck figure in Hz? 732.5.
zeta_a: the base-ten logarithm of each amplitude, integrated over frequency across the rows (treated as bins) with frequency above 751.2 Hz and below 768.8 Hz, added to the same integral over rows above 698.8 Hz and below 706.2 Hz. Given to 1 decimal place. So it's 24.6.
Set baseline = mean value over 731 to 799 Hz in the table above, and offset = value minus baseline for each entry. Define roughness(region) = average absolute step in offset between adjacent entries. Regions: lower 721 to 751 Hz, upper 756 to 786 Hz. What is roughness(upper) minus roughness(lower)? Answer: 0.17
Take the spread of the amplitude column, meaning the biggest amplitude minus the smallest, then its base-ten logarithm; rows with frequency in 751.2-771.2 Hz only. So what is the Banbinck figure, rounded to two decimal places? 0.30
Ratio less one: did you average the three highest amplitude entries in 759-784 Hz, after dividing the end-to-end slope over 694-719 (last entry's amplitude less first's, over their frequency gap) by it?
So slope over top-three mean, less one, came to -1.01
